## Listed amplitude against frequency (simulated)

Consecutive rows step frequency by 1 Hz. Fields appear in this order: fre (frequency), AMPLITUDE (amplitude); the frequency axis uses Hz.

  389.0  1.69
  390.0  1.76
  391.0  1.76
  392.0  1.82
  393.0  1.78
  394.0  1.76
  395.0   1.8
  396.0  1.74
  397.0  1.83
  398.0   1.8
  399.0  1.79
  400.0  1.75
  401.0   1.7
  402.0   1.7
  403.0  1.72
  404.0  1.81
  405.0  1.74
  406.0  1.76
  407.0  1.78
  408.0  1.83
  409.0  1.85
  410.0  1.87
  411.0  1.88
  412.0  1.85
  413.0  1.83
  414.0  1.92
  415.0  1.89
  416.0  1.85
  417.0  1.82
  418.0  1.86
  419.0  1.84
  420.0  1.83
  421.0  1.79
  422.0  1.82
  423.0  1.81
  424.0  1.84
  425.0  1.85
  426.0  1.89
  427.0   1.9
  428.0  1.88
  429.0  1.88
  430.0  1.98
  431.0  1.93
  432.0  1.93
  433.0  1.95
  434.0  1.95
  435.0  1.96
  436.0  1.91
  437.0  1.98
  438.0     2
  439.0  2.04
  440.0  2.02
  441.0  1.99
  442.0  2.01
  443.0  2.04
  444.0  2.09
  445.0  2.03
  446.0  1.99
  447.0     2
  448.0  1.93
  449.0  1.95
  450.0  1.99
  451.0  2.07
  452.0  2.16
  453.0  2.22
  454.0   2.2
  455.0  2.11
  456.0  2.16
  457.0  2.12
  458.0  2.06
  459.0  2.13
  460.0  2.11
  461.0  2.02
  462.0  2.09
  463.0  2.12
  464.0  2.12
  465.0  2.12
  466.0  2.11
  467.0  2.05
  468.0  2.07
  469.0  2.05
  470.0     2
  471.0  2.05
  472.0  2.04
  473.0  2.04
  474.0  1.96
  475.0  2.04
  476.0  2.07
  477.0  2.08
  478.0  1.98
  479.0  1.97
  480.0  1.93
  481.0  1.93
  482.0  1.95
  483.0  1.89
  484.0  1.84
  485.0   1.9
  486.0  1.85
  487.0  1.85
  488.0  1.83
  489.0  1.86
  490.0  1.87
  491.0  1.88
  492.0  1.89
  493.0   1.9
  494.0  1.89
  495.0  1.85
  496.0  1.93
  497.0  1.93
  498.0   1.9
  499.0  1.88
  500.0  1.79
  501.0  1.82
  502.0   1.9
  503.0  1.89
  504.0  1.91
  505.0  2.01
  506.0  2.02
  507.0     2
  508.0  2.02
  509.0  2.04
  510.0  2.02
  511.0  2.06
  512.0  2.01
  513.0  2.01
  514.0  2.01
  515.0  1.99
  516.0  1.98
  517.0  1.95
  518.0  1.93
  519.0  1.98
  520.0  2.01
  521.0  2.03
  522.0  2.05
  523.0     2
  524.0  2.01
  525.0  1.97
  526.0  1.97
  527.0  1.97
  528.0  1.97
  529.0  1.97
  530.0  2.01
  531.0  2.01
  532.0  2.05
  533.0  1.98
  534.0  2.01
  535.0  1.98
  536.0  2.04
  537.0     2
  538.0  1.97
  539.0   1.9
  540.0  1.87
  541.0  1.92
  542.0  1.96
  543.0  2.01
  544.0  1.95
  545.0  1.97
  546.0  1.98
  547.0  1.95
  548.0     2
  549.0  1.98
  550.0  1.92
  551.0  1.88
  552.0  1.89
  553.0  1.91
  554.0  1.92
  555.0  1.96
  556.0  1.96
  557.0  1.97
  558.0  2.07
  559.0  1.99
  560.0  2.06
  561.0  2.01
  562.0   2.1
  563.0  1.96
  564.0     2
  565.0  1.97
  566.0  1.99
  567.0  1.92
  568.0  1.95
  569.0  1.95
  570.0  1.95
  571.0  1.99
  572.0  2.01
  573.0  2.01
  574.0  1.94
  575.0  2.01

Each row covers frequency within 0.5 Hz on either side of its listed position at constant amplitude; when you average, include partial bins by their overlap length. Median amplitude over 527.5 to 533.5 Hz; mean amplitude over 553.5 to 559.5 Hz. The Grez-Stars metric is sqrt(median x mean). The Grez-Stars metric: 1.99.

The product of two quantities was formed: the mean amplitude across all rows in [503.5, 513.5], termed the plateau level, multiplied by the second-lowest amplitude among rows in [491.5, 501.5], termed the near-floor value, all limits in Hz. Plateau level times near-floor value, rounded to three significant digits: 3.66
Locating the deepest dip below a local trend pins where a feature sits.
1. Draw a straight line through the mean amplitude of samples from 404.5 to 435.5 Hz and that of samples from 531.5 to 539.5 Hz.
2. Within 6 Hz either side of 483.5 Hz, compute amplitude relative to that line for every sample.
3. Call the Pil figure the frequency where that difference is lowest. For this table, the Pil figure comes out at 488.0 Hz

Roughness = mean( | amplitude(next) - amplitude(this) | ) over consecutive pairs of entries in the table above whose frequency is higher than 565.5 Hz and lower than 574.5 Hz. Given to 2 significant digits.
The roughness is 0.029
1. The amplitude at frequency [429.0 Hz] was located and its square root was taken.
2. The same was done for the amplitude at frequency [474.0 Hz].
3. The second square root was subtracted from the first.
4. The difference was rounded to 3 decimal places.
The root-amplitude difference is -0.029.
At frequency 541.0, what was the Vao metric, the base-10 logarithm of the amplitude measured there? 0.283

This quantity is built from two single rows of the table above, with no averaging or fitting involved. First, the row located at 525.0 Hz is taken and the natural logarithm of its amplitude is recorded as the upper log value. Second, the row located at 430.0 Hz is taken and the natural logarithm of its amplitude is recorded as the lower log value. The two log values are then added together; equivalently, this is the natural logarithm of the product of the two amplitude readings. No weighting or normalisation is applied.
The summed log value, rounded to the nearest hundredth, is 1.36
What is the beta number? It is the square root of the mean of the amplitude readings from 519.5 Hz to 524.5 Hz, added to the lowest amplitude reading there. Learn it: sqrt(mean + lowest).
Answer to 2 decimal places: 2.00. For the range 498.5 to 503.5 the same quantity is 1.91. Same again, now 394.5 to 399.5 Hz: 1.88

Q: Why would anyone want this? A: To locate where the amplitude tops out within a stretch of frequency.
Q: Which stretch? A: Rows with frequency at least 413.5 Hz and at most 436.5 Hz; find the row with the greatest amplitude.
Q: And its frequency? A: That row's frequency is 430.0 Hz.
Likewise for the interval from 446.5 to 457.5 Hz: 453.0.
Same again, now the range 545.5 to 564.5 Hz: 562.0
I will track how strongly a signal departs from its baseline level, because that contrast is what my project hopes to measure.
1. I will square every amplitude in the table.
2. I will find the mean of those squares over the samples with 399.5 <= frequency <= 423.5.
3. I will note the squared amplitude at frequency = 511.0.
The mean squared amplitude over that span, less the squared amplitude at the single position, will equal -1.0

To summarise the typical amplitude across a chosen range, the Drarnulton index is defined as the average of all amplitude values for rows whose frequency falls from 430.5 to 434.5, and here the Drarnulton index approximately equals 1.94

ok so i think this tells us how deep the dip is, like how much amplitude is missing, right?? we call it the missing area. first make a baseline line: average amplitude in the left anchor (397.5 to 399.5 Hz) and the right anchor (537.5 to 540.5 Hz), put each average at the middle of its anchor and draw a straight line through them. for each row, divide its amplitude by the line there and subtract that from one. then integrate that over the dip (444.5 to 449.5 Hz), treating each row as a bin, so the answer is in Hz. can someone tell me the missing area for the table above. -0.39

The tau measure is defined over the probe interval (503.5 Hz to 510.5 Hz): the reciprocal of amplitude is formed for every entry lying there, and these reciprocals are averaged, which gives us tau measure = 0.499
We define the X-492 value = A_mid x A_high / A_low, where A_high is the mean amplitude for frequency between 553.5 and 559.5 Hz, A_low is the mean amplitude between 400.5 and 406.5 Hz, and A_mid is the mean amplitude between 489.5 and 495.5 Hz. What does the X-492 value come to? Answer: 2.14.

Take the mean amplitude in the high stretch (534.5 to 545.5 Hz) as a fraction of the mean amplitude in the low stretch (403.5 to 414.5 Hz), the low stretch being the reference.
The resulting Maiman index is 1.07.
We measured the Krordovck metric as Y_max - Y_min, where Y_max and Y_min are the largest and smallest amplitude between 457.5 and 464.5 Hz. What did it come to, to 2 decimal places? 0.11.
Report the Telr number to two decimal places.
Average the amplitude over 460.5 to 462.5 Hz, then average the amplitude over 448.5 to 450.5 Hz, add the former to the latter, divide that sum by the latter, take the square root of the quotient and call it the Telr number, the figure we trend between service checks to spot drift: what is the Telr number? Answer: 1.43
